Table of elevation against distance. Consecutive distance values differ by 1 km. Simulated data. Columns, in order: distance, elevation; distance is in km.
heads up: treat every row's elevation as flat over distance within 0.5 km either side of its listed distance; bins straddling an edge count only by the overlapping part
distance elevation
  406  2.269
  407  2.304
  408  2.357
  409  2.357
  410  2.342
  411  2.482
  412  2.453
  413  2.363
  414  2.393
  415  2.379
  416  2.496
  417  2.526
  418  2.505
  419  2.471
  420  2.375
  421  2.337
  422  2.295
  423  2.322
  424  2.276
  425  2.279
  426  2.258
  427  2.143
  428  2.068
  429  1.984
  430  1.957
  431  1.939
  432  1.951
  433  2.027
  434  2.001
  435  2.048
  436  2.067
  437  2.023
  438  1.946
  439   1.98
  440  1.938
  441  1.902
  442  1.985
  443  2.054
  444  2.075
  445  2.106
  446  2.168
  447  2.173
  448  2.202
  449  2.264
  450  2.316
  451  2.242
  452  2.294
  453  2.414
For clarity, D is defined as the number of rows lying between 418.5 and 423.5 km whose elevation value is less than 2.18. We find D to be 0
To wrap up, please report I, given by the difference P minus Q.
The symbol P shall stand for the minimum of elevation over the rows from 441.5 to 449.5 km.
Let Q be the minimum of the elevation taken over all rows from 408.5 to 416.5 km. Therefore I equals -0.36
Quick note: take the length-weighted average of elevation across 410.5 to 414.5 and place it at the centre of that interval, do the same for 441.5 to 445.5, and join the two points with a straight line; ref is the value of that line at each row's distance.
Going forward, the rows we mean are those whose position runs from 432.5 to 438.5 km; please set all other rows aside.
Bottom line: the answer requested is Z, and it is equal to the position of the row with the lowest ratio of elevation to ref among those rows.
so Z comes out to 438 km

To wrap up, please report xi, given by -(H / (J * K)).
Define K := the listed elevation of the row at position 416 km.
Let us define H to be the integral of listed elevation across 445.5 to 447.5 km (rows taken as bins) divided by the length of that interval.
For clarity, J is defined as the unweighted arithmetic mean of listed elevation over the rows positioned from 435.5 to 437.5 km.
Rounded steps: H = 2.2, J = 2.0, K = 2.496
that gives -0.425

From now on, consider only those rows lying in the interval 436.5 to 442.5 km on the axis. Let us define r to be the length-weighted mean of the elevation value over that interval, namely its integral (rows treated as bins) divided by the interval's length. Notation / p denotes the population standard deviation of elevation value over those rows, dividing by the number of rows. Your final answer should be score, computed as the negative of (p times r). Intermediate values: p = 0.04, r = 1.96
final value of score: -0.08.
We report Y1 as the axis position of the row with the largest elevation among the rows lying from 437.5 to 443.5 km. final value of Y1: 443 km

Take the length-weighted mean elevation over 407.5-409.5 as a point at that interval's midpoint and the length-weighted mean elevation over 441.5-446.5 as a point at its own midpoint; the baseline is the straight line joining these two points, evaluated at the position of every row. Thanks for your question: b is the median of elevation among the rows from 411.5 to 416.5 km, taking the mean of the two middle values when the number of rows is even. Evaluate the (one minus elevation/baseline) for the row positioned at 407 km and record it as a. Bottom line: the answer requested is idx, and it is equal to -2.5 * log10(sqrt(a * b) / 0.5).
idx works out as 0.7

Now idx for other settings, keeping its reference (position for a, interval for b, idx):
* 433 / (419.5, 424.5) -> 0.3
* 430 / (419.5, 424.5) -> 0.0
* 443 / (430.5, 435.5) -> 1.1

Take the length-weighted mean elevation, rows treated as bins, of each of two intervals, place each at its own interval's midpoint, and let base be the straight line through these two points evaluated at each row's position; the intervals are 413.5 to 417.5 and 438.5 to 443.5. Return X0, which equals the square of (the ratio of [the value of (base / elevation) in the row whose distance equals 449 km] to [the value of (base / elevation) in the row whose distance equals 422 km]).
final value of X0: 0.63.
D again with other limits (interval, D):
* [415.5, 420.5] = 0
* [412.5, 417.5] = 0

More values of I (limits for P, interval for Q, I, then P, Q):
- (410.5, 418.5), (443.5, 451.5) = 0.29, 2.363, 2.075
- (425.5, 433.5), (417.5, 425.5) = -0.34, 1.939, 2.276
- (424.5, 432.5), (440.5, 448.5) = 0.04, 1.939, 1.902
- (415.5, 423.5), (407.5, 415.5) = -0.05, 2.295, 2.342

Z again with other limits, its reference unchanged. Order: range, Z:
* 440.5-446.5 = 441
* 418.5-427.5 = 427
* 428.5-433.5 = 431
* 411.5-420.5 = 413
